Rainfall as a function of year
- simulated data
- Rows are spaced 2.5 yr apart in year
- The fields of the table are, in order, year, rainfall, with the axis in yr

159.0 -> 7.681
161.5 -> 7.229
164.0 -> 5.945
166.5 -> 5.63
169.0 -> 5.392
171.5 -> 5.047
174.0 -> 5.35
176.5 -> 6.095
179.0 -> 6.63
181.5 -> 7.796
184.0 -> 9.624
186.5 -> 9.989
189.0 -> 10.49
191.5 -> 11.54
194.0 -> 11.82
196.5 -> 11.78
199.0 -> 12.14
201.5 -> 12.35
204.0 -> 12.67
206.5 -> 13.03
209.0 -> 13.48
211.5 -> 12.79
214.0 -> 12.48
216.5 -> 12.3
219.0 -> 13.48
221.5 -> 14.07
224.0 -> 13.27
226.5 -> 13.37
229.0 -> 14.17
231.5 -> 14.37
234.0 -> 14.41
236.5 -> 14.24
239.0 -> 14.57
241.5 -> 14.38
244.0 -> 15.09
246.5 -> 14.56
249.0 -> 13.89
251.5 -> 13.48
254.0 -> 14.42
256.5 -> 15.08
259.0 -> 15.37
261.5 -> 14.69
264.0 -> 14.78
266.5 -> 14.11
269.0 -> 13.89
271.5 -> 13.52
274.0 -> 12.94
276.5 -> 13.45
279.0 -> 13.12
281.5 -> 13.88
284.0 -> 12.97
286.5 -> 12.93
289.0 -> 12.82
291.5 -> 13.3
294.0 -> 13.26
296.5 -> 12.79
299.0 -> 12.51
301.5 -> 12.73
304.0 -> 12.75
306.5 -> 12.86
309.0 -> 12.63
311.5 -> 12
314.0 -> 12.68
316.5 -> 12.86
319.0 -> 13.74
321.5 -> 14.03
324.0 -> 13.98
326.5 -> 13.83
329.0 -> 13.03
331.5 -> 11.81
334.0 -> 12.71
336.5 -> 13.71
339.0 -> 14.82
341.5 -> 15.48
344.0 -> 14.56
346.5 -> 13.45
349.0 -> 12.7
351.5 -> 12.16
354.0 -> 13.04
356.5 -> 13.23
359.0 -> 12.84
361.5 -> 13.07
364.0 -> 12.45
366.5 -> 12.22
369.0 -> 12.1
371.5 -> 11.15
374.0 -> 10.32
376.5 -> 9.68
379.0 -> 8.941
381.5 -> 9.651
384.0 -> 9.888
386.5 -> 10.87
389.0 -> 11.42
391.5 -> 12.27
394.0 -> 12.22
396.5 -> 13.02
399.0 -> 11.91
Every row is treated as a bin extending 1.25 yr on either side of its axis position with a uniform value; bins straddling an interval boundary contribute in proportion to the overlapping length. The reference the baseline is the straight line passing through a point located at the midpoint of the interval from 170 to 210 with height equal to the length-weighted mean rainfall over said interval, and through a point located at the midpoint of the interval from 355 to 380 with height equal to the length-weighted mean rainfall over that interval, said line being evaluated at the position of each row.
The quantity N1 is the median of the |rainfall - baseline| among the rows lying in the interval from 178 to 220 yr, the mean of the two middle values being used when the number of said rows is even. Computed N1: 2.1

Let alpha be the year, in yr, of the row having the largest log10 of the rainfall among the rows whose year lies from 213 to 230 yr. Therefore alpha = 229.0 yr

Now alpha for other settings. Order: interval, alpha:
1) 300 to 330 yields 321.5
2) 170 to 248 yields 244.0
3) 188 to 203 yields 201.5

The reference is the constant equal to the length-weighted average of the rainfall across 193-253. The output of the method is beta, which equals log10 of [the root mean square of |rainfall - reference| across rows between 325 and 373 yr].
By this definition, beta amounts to 0.04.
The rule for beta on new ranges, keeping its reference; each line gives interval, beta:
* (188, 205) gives 0.24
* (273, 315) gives -0.18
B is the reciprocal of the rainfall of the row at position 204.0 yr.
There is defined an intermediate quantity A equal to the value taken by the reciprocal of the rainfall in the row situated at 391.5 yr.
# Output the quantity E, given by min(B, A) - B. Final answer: 0.00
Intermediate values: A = 0.081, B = 0.079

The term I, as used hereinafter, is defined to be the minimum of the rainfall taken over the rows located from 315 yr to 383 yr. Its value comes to 8.941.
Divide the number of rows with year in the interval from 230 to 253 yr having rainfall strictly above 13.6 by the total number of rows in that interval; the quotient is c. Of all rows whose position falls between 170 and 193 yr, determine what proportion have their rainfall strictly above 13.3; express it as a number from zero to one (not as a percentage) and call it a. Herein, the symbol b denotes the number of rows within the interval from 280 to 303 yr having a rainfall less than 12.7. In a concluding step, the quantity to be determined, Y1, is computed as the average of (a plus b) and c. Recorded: 0.9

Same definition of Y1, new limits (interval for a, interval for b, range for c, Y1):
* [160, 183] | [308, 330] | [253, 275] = 1.9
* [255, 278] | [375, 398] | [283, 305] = 4.4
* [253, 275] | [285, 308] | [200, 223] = 1.0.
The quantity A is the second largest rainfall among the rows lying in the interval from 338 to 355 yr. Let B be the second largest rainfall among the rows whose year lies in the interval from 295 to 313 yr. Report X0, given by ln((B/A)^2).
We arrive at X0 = -0.29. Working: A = 14.82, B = 12.79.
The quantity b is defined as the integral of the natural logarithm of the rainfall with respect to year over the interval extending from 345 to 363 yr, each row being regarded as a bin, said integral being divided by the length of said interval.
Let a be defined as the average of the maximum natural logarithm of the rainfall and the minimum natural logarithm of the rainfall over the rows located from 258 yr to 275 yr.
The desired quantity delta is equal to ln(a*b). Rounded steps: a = 2.65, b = 2.56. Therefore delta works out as 1.91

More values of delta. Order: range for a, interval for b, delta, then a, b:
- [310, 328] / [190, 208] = 1.86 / 2.56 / 2.50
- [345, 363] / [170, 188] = 1.60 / 2.55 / 1.95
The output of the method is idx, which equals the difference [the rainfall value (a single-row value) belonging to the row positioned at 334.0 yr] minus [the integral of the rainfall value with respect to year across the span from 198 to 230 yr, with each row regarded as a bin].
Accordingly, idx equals -405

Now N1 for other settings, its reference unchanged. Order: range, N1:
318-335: 2.6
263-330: 2.2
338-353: 2.6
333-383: 1.5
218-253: 3.9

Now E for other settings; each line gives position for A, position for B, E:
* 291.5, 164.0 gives -0.09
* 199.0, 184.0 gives -0.02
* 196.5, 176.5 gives -0.08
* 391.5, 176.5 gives -0.08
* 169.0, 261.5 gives 0.00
